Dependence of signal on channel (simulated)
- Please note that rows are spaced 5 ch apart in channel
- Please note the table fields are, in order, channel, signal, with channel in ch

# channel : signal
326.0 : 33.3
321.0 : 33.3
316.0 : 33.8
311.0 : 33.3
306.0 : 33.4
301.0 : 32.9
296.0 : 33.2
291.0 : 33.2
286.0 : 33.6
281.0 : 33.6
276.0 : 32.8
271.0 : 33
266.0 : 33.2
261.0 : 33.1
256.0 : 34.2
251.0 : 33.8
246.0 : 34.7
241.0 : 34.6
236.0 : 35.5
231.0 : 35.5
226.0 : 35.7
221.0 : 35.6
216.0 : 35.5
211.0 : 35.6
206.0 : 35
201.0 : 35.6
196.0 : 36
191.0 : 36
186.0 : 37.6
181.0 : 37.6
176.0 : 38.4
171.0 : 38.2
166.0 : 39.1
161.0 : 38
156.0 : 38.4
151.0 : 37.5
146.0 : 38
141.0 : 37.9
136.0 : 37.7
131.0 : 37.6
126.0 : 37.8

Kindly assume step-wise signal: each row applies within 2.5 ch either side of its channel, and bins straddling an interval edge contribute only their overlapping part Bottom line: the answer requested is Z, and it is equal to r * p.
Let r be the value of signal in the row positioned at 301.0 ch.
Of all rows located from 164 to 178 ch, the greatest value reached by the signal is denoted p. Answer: 1286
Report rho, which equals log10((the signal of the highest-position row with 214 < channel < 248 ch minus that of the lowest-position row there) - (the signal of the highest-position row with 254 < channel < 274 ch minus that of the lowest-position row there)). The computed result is -0.40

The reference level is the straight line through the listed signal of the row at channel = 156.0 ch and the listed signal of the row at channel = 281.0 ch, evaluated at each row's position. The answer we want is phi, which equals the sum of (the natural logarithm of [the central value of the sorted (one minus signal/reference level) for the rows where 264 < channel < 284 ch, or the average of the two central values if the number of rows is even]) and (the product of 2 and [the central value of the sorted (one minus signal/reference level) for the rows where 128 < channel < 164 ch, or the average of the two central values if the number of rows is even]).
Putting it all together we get -3.5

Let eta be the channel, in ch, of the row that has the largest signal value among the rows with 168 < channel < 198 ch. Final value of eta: 176.0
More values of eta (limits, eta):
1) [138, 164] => 156.0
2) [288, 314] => 306.0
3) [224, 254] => 226.0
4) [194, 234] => 196.0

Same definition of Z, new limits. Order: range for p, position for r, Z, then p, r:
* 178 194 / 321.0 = 1252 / 37.6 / 33.3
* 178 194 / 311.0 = 1252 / 37.6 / 33.3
